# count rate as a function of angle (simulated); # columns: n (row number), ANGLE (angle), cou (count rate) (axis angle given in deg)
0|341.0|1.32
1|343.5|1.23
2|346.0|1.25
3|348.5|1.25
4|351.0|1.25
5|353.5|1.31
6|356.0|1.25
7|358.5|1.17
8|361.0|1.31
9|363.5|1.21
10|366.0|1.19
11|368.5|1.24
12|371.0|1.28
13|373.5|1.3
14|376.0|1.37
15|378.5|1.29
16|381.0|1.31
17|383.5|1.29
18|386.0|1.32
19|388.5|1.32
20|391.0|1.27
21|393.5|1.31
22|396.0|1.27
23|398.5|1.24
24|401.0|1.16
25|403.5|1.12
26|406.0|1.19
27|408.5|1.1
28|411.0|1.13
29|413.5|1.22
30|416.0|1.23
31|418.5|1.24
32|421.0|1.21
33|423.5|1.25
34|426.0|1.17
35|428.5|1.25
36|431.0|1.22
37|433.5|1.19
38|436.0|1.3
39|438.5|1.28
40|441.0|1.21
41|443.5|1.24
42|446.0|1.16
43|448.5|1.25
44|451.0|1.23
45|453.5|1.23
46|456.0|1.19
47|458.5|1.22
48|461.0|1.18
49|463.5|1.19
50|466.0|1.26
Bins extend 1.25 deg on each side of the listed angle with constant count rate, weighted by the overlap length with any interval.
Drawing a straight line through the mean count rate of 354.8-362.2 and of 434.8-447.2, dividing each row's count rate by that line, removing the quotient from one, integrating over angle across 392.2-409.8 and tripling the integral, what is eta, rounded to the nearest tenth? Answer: 1.8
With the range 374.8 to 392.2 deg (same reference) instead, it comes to -2.9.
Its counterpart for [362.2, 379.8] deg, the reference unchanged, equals -1.1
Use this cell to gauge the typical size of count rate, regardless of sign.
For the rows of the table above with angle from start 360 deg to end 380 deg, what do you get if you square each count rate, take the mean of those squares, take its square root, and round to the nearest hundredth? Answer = 1.27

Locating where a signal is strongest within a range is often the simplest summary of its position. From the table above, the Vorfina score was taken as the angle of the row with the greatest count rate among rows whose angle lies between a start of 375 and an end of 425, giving 376.0 deg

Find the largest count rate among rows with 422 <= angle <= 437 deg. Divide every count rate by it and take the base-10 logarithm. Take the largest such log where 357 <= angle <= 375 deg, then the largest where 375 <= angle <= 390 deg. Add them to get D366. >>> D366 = 0.026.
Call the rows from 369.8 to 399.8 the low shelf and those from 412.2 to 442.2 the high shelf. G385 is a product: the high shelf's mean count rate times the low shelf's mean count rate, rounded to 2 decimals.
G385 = 1.60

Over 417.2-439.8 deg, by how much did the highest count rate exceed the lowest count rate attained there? 0.13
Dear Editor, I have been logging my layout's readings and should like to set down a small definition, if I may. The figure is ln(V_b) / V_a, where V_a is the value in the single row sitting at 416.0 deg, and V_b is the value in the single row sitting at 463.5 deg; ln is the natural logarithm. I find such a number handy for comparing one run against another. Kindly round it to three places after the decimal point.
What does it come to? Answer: 0.141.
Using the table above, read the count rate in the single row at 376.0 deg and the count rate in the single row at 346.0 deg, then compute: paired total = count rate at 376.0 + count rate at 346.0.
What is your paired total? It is 2.62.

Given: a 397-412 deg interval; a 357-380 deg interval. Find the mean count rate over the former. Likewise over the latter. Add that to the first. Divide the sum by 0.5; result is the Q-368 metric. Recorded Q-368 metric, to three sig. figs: 4.84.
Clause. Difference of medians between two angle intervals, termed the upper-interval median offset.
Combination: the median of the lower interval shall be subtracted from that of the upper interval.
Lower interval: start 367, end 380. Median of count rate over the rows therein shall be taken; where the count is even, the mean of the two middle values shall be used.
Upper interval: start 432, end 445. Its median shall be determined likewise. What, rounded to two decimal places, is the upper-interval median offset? -0.05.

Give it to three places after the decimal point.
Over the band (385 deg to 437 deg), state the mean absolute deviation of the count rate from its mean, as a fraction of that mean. 0.041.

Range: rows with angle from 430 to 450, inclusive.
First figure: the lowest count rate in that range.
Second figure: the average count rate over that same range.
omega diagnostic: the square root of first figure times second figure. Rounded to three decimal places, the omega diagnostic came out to 1.195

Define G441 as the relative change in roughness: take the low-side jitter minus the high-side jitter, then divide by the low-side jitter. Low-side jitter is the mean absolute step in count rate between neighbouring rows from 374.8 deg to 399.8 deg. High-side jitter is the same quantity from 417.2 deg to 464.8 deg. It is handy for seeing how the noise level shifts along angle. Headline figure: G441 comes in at -0.34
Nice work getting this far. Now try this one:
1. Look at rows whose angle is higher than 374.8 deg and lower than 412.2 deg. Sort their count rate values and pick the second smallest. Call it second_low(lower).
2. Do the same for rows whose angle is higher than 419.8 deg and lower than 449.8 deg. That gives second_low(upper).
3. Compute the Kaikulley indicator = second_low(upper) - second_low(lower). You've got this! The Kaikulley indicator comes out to 0.050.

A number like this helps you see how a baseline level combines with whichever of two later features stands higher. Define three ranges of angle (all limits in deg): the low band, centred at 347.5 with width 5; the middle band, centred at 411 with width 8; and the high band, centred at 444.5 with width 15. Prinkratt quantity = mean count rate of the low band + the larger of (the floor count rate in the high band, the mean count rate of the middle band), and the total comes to 2.41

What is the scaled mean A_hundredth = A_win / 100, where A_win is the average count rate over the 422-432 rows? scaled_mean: 0.0122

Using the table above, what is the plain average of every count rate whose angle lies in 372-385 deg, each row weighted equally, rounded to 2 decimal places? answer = 1.31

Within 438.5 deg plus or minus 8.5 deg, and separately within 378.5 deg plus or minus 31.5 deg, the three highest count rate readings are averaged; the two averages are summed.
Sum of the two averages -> 2.61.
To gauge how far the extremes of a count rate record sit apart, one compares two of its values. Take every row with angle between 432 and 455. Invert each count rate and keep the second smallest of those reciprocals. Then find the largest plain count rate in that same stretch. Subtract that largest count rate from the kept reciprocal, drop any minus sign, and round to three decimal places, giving 0.519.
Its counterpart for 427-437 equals 0.500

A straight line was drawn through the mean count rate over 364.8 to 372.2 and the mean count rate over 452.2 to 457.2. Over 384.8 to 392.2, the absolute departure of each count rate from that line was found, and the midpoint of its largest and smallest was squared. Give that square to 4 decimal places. 0.0042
